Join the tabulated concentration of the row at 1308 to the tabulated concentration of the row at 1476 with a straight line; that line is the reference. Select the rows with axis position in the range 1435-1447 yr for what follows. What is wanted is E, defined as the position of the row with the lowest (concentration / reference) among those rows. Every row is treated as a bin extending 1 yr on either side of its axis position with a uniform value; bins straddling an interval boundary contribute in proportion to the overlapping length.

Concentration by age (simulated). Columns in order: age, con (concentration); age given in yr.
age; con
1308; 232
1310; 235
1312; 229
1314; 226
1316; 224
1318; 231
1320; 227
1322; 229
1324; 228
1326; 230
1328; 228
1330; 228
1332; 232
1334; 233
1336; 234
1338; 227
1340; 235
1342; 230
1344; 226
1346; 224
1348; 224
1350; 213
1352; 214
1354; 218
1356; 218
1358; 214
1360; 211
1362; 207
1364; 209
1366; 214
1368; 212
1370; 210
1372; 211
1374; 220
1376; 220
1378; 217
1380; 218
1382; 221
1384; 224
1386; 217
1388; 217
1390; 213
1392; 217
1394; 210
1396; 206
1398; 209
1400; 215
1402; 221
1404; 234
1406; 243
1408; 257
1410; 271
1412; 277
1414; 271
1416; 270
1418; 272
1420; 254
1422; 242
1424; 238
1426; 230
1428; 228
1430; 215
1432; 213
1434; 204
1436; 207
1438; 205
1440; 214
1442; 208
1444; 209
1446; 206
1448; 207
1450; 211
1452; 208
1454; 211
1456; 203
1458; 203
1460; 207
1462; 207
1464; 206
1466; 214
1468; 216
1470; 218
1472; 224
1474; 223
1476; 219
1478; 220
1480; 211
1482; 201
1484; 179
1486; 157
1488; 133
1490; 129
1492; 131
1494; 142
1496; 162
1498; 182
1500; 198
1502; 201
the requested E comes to 1438 yr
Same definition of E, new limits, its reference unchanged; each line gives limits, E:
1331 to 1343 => 1338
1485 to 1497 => 1490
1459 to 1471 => 1464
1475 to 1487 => 1486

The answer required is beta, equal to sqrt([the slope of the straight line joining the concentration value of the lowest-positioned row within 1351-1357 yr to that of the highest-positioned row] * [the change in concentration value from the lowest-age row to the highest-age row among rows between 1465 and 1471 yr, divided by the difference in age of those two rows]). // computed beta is 1.0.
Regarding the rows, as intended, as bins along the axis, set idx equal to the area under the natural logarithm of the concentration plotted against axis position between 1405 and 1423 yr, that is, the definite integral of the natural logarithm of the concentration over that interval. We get 100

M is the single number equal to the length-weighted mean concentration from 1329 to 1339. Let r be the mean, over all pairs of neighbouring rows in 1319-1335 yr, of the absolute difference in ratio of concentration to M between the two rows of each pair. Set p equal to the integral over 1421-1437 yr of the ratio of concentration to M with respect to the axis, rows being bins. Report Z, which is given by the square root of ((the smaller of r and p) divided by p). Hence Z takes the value 0.022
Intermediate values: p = 15.40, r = 0.007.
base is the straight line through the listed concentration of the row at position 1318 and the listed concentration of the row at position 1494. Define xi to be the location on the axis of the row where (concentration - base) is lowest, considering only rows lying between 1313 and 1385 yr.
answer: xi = 1316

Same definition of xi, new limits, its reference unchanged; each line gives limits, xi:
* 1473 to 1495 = 1490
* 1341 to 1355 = 1350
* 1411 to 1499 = 1490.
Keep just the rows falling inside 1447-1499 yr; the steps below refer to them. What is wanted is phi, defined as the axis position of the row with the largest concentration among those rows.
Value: 1472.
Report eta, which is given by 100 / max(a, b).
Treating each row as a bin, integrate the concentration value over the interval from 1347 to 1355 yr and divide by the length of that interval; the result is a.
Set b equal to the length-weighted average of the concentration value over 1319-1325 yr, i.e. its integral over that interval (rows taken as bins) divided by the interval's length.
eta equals 0.439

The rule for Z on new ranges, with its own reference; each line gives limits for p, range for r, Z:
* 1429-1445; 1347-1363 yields 0.034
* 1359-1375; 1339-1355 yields 0.034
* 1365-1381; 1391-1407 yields 0.045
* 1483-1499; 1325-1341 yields 0.037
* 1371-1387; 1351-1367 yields 0.030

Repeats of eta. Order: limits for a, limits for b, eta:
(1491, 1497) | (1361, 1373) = 0.475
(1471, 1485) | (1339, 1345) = 0.434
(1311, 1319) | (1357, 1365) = 0.440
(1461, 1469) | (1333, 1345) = 0.433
